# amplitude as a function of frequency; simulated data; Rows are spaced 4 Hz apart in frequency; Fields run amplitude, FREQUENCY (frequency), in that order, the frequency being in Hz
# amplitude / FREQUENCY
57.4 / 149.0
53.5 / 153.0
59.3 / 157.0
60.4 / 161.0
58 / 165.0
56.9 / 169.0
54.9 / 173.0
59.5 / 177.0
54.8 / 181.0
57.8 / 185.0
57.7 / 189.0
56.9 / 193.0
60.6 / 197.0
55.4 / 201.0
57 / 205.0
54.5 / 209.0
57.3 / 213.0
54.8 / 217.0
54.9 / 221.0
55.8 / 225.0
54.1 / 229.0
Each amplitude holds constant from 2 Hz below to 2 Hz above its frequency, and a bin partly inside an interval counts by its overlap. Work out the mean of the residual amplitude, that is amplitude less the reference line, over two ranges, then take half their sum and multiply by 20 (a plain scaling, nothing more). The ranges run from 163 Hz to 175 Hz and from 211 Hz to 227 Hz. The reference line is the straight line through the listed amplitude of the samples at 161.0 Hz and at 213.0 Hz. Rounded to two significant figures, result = -46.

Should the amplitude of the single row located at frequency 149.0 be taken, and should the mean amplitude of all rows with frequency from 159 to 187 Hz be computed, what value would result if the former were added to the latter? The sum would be 115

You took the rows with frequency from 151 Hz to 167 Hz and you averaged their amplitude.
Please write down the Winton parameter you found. 57.80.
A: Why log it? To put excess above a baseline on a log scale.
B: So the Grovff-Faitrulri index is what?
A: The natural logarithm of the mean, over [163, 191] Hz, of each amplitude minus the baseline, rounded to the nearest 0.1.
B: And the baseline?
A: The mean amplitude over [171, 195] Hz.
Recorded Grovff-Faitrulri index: -1.9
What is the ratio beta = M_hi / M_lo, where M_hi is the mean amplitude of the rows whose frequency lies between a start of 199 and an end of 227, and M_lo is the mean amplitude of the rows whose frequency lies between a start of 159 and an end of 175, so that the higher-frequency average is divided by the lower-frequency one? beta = 0.967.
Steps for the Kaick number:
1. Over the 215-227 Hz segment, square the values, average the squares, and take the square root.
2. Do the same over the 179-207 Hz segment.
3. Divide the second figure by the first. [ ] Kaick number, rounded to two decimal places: 1.04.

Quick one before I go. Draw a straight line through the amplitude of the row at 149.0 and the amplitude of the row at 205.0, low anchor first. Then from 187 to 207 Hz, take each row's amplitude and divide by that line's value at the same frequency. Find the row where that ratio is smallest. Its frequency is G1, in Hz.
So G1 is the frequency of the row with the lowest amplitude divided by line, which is 201.0 Hz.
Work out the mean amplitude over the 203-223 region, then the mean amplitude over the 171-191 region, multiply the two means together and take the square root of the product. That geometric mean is 56.3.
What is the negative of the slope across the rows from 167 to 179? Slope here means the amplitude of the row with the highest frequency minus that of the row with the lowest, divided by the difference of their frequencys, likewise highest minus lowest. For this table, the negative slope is -0.3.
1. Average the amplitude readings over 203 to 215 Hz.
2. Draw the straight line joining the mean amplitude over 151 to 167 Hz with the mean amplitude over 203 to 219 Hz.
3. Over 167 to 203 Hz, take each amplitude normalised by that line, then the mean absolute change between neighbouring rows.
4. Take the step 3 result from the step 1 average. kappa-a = 56.2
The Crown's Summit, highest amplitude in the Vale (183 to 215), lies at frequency 197.0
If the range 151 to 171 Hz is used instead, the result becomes 161.0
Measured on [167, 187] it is 177.0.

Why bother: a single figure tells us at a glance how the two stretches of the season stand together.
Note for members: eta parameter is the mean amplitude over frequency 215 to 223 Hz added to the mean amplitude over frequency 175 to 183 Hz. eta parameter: 112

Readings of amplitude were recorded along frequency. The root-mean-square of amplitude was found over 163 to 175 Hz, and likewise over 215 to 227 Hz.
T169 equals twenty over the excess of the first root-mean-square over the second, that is 13.8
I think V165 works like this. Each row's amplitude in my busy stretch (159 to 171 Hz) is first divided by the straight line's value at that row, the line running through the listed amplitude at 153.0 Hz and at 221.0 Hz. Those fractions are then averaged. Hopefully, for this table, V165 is 1.09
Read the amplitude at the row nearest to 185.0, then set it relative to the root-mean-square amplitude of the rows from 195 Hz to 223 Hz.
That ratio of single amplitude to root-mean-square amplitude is 1.02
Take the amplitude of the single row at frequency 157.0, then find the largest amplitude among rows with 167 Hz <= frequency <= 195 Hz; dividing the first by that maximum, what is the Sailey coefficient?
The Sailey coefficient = 0.997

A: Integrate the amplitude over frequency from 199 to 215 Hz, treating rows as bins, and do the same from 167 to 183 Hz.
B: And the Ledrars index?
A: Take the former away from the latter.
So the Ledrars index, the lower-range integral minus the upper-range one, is 7.6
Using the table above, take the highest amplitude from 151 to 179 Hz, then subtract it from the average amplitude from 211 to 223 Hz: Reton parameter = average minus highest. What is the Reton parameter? -5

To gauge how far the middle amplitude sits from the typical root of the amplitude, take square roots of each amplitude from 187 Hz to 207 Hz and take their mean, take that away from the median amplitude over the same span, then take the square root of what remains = 7.03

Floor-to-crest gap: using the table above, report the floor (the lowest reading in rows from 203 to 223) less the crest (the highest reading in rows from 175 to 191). -5.0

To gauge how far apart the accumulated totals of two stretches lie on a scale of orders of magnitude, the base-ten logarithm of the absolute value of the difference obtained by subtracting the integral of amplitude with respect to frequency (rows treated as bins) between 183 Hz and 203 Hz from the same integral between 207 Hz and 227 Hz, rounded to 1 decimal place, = 1.6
